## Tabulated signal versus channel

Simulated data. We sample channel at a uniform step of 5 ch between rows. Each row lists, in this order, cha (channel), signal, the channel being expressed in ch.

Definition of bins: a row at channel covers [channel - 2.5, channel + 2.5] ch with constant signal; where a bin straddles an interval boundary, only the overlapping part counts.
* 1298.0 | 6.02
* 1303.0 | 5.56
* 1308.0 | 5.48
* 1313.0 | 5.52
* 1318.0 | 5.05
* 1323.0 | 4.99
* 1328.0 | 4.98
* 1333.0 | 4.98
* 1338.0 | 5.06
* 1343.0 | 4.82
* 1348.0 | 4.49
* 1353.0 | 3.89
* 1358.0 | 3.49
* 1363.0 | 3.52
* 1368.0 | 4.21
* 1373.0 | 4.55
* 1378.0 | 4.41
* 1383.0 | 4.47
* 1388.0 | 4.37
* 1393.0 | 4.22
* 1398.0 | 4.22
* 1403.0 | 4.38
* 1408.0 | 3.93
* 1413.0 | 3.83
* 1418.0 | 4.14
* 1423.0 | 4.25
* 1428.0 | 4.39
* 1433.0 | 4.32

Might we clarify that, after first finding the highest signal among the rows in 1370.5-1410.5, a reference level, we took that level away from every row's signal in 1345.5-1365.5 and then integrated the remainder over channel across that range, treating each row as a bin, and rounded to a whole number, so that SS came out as -14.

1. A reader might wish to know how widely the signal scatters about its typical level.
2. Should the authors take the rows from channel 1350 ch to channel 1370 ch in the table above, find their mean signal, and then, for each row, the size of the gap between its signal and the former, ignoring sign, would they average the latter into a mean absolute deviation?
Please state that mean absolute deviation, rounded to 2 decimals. 0.27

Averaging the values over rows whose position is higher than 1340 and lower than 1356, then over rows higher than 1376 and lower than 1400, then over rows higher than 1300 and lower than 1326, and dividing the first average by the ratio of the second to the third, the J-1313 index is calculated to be 5.4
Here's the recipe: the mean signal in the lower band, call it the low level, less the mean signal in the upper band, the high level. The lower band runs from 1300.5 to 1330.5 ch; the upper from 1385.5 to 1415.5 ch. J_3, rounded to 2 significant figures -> 1.1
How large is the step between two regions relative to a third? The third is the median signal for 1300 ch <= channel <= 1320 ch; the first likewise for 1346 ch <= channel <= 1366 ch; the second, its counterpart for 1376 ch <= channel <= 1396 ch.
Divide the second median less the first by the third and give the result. 0.12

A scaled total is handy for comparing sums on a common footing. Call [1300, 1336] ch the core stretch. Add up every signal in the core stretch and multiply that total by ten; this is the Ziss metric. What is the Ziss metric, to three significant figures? 366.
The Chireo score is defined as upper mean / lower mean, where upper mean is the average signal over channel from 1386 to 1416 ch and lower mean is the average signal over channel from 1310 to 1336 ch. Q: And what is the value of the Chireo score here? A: 0.81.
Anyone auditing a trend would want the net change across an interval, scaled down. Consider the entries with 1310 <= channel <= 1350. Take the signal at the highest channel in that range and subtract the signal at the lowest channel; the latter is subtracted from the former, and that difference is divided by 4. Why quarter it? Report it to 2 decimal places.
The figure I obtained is -0.26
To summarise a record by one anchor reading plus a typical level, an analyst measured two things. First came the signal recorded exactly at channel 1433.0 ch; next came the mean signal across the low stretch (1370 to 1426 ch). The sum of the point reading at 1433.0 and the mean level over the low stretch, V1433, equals 8.57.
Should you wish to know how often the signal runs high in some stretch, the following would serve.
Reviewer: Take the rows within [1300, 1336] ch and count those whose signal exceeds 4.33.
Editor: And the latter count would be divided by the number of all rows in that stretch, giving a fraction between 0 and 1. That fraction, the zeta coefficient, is 1.0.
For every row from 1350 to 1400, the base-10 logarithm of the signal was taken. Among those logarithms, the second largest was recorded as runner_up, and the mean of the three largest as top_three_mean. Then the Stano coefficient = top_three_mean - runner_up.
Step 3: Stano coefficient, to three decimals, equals 0.001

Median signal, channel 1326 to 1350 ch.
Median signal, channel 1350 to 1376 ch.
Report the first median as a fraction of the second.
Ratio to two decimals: 1.28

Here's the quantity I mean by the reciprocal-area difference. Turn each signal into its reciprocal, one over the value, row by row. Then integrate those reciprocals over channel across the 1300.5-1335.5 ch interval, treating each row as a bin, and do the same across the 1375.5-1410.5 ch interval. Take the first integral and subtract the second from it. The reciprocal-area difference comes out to -1.5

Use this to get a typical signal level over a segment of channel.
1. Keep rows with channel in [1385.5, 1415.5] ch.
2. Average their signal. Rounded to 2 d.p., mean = 4.16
